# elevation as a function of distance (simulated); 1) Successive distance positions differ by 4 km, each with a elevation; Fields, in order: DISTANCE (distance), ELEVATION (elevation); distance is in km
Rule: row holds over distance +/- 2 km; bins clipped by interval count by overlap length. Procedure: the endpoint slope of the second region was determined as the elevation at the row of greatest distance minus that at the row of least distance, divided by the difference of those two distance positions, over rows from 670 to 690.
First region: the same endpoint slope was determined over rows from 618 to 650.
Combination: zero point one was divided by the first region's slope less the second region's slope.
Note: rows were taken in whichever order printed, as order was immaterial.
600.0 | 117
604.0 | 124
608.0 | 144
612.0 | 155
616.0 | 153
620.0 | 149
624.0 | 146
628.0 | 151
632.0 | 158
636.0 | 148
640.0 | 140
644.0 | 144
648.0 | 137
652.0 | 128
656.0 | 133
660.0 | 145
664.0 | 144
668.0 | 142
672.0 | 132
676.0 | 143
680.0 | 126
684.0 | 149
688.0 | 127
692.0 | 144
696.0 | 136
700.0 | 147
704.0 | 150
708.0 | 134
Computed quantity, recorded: -0.86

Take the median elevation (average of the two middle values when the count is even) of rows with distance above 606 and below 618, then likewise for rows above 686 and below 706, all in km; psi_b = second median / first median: 0.94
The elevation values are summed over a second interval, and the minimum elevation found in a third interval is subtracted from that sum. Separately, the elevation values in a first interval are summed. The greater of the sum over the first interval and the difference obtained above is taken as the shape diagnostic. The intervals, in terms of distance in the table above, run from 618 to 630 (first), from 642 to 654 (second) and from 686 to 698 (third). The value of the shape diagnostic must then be 446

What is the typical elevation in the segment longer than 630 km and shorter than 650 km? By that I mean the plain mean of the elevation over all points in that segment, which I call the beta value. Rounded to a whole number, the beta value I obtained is 145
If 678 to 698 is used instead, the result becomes 136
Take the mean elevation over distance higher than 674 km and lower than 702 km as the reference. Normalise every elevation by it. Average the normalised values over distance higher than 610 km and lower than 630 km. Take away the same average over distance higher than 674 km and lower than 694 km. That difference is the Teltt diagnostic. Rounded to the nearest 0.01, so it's 0.09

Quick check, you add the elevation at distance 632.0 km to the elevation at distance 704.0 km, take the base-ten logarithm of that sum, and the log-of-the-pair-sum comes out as 2.49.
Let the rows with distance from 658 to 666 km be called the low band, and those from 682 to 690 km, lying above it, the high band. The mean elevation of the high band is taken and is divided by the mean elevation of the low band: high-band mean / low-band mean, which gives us 0.96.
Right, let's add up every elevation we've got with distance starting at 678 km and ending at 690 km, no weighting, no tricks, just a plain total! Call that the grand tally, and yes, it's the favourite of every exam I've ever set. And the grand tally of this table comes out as 402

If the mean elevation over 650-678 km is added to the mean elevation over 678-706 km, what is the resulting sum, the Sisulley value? 278.0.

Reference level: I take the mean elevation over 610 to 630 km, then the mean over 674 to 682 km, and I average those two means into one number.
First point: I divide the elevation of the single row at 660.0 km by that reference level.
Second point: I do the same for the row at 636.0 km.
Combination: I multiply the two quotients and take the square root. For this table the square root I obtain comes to 1.03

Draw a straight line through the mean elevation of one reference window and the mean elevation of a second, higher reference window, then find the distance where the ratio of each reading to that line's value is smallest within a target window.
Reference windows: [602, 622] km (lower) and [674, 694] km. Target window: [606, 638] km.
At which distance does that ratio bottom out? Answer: 608.0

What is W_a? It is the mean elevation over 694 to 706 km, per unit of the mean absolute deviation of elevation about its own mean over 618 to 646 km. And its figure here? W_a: 36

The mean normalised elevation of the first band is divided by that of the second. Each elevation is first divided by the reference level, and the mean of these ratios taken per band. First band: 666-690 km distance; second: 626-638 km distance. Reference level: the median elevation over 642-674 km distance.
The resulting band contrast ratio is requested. 0.90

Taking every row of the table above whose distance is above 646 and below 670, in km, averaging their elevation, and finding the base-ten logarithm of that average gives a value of 2.140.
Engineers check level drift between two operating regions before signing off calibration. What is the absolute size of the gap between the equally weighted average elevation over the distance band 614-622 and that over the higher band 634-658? 13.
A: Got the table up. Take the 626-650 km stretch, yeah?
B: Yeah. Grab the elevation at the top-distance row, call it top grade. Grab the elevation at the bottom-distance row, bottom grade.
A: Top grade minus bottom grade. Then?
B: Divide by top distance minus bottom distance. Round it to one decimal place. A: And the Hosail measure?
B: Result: -0.7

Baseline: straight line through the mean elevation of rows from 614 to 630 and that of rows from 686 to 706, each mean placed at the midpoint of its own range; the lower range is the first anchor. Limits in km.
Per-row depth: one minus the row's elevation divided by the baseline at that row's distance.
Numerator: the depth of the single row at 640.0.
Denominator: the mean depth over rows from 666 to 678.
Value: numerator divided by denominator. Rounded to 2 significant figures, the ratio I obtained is 1.6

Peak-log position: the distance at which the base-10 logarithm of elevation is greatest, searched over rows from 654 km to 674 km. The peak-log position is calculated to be 660.0 km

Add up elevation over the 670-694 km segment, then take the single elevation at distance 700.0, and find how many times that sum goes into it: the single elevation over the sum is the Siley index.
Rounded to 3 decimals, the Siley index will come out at 0.179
